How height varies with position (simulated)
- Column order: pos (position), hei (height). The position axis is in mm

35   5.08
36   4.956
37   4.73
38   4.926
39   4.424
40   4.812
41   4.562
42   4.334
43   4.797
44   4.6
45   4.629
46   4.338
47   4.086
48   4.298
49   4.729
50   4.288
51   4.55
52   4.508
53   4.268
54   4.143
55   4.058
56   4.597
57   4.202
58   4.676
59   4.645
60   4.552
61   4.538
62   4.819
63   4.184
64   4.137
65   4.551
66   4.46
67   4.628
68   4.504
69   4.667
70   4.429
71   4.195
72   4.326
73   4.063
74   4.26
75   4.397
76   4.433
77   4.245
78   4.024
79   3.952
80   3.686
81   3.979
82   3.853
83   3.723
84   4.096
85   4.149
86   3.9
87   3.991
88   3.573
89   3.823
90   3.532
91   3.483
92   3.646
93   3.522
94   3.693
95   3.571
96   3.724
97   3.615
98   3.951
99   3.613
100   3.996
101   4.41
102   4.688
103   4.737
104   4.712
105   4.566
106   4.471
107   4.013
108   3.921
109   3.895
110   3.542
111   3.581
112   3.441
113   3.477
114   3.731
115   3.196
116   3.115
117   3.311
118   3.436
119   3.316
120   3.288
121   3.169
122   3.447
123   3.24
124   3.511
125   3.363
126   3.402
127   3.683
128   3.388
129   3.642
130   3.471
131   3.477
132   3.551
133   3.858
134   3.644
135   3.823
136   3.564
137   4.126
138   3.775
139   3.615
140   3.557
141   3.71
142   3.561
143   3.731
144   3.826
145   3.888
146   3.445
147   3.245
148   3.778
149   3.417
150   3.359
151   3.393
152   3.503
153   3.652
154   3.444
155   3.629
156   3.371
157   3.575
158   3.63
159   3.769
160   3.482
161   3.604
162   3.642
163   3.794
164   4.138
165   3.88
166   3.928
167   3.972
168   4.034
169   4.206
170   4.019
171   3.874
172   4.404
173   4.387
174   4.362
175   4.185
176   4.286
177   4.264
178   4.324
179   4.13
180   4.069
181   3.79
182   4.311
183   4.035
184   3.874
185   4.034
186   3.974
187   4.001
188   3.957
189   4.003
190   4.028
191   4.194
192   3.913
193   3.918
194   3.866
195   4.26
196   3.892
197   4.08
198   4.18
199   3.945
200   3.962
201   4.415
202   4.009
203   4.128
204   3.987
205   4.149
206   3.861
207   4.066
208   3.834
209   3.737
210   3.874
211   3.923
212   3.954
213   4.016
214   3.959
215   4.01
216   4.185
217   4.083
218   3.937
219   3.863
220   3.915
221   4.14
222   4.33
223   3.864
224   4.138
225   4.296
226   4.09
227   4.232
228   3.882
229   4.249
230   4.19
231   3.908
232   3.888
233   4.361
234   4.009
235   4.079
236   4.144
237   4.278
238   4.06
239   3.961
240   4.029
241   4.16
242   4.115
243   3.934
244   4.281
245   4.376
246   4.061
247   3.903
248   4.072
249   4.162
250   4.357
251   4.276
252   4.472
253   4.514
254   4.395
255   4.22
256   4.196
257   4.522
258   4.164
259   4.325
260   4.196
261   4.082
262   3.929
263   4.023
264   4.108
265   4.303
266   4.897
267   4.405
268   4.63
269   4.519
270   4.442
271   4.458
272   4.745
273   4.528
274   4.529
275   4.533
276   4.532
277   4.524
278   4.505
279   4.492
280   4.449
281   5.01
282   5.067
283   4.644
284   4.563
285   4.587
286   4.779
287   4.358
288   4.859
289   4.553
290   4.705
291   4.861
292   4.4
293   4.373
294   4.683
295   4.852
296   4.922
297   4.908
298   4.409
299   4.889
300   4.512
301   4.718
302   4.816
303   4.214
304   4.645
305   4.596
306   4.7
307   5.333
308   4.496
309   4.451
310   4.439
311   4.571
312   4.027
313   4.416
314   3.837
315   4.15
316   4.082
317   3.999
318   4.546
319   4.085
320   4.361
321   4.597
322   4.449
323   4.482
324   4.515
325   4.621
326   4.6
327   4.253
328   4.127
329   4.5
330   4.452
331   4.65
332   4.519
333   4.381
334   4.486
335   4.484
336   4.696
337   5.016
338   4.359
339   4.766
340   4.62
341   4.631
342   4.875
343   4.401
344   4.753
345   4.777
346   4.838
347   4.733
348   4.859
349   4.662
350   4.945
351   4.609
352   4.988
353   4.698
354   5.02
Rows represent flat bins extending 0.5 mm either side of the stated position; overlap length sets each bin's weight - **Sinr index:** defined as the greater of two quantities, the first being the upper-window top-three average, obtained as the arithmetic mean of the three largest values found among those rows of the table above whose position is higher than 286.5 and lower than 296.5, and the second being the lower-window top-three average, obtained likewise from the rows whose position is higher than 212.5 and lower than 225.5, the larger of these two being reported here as 4.88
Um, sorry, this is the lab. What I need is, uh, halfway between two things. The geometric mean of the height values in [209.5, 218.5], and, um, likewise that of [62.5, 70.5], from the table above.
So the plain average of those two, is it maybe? 4.22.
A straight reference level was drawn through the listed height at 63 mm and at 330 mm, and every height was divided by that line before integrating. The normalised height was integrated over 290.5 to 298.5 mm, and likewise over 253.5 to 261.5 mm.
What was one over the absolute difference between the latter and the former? 1.5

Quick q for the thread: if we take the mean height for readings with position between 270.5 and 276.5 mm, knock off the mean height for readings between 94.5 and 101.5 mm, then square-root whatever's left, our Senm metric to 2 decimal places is 0.85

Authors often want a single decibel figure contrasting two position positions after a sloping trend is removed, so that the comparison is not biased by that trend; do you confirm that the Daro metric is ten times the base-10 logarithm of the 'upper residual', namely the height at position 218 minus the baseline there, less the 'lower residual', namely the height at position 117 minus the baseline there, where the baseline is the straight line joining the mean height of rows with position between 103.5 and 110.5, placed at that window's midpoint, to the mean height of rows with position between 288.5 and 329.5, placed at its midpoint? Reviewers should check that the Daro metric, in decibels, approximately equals -3.4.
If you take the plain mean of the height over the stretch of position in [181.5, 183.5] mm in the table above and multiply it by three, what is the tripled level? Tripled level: 12.5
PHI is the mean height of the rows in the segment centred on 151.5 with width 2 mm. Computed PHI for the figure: 3.4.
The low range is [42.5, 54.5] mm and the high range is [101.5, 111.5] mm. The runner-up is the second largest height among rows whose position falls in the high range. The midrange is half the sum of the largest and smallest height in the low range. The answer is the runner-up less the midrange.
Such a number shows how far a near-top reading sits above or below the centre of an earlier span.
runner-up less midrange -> 0.3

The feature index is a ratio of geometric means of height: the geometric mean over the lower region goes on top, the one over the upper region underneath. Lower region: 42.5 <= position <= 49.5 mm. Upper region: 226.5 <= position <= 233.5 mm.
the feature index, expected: 1.10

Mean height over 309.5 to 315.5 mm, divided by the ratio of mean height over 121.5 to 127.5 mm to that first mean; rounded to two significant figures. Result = 5.2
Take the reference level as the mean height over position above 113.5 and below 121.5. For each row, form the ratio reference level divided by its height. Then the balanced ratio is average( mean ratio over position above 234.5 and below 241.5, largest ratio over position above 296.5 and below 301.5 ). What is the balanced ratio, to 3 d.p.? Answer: 0.782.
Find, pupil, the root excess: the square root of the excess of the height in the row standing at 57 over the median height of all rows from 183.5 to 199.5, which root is 0.5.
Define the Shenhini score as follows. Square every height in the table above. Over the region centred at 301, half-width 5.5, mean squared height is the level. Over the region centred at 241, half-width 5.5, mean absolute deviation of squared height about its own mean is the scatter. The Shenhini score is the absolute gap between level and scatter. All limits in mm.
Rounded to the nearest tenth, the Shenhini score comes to 20.9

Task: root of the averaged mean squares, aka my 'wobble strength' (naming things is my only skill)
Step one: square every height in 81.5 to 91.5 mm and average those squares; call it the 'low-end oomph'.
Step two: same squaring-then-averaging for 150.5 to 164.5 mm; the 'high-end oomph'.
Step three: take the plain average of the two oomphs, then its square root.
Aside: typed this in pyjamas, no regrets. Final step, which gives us 3.72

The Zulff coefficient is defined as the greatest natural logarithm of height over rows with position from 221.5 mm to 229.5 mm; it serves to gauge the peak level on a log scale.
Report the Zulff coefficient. 1.47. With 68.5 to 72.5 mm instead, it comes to 1.54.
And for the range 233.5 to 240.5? 1.45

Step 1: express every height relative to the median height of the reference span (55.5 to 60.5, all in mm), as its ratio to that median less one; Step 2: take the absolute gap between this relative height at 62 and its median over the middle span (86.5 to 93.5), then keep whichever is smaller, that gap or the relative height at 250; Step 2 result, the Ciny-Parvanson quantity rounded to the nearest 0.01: -0.05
